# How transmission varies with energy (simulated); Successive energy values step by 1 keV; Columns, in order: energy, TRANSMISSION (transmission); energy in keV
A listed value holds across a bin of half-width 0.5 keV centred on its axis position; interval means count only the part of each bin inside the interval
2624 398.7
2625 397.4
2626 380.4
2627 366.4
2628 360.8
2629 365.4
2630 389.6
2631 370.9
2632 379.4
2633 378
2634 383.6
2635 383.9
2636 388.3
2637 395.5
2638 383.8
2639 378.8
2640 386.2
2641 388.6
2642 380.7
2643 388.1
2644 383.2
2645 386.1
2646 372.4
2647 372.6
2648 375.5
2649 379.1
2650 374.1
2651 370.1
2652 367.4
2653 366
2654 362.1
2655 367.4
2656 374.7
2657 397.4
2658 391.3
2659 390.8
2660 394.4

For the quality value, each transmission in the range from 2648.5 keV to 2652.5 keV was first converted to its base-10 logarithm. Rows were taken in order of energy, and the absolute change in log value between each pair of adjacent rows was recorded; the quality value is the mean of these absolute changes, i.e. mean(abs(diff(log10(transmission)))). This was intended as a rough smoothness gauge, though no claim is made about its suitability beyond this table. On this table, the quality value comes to 0.0045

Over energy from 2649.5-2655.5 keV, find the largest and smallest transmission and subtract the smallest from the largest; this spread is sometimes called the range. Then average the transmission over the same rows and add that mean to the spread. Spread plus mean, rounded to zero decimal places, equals 380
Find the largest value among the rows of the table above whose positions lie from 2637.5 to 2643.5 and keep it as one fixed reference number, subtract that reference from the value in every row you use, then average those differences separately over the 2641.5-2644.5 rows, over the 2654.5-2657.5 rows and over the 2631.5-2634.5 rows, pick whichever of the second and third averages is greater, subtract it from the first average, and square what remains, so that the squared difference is 13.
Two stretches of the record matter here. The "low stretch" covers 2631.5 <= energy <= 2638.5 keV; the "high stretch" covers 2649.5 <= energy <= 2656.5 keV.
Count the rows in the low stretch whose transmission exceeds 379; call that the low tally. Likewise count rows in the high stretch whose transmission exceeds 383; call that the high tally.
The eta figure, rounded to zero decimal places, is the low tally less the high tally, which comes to 6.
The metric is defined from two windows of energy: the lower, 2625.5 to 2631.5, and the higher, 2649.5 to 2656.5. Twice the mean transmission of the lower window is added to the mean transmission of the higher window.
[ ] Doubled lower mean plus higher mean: 1113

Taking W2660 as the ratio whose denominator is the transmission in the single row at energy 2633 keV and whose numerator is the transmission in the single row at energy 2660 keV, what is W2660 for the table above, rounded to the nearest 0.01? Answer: 1.04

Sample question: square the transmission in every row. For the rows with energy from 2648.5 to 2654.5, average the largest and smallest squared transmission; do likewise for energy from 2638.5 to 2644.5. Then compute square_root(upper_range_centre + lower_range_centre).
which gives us 534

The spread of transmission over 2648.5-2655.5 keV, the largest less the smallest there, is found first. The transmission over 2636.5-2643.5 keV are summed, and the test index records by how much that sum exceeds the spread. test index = 2685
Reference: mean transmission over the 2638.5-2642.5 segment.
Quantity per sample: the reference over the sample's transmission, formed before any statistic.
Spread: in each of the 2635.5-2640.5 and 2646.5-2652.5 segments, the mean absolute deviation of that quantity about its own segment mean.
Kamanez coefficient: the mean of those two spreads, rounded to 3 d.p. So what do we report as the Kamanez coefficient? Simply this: 0.010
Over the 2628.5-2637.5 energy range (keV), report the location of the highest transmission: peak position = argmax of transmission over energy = 2637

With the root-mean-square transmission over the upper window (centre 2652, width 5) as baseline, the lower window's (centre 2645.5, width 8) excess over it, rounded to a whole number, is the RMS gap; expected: 12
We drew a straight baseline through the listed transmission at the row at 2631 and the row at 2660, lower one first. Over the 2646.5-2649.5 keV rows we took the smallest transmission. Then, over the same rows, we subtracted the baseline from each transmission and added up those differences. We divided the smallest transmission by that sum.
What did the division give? -14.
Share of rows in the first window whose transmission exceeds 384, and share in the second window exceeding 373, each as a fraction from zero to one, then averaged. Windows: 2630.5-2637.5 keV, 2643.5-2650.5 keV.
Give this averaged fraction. 0.50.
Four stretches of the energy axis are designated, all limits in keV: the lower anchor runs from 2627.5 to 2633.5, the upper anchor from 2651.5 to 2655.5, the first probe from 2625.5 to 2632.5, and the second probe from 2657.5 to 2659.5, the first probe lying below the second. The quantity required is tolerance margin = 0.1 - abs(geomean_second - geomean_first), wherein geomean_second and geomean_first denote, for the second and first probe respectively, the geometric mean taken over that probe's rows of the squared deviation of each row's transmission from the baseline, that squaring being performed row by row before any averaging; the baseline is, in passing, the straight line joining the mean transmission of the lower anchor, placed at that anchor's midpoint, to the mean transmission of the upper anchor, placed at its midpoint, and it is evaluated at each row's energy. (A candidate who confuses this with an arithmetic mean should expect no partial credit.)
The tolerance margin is -678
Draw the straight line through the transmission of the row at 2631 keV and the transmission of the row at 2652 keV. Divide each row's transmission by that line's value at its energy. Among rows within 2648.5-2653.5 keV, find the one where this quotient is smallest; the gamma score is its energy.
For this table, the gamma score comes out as 2653 keV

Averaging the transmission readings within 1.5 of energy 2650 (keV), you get 374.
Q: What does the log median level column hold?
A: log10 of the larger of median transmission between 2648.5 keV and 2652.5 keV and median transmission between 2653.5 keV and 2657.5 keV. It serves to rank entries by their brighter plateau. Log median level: 2.57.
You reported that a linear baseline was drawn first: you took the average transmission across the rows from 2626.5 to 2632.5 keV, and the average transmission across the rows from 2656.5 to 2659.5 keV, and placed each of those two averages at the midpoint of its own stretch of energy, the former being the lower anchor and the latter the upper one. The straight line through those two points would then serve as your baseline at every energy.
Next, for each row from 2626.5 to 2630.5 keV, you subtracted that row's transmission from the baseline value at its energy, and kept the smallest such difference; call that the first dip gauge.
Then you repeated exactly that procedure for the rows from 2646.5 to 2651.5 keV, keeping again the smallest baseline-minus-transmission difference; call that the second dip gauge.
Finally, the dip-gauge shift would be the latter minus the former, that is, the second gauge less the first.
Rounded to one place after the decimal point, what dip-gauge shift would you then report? 24.6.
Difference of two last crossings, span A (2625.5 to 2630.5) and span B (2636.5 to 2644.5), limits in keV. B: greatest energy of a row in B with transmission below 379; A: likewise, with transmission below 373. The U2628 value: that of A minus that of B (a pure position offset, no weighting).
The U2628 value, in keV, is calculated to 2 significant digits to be -10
